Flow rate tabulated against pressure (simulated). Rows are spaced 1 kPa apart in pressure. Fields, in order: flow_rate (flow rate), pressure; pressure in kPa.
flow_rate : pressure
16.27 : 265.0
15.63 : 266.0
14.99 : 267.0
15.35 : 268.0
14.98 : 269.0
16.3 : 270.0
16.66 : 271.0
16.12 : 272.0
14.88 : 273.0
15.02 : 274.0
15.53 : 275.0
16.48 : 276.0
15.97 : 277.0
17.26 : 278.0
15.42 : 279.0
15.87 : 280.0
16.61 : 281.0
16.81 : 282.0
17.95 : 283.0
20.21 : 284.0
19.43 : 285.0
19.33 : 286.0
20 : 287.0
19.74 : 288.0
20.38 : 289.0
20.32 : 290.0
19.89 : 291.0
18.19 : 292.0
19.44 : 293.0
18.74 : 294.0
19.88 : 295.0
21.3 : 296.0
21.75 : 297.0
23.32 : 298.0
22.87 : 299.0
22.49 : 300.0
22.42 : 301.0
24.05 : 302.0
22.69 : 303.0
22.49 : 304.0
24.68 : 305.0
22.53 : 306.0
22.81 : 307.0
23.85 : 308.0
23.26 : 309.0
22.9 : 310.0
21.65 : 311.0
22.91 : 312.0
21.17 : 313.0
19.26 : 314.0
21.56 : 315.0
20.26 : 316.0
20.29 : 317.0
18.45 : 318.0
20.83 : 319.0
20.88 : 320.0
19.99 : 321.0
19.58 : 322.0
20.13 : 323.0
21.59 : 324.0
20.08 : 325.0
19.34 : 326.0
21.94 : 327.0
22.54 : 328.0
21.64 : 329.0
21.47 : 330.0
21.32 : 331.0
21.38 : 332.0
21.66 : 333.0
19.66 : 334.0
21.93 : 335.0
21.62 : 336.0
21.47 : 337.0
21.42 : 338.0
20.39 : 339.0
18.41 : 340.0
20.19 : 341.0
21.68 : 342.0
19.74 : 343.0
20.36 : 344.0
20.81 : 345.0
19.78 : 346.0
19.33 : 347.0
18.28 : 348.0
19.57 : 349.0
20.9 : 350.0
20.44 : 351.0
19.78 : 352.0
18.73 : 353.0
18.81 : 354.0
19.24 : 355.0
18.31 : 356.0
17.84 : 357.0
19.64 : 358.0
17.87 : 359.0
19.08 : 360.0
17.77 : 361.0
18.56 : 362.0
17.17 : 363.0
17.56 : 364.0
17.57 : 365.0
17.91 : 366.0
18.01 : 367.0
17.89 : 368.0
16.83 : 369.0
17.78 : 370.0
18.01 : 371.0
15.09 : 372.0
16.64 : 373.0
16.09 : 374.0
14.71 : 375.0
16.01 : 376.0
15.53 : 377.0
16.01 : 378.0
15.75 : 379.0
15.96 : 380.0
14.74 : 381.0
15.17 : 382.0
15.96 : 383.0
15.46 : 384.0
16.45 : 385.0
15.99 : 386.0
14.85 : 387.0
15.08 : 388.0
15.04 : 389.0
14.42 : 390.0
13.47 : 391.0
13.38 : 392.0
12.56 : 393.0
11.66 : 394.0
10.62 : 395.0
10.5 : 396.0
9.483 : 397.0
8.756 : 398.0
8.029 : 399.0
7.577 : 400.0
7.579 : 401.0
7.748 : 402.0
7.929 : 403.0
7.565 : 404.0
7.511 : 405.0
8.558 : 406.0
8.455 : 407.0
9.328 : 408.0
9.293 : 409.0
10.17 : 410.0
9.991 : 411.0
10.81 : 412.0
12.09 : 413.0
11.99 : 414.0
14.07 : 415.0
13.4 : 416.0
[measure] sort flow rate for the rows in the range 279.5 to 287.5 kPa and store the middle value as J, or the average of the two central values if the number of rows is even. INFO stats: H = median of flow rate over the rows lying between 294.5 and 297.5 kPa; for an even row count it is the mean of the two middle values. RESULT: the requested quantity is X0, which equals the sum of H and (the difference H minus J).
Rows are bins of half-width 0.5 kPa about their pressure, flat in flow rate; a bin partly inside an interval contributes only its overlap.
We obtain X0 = 24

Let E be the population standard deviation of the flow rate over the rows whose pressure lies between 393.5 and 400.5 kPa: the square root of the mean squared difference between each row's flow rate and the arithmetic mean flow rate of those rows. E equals 1.4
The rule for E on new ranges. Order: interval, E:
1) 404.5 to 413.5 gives 1.3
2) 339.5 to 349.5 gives 1.0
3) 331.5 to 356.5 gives 1.1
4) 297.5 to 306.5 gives 0.8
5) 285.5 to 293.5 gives 0.7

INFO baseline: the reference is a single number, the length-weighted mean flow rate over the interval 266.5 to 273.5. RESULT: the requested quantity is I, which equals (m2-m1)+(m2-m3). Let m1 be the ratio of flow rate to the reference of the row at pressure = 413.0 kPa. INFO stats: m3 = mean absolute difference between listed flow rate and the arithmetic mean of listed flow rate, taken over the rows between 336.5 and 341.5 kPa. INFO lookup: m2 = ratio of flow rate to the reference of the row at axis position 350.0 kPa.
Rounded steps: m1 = 0.8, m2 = 1.3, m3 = 0.9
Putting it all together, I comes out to 1.0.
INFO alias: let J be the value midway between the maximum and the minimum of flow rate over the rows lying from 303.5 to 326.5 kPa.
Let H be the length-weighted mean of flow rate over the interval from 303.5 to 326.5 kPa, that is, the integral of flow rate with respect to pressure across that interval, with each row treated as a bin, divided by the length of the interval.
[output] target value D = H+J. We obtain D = 43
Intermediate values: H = 21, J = 22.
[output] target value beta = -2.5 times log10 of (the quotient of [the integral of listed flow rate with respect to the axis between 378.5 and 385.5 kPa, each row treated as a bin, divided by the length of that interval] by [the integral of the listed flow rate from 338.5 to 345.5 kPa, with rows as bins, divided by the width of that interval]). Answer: 0.28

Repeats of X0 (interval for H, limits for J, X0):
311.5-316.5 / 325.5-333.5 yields 21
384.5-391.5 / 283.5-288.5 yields 10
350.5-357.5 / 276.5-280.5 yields 22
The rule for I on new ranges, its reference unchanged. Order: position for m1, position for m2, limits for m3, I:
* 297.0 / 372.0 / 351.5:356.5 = 0.1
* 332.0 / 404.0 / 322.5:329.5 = -1.4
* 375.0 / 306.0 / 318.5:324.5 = 1.3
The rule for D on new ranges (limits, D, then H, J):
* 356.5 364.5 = 37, 18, 18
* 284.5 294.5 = 39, 20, 19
